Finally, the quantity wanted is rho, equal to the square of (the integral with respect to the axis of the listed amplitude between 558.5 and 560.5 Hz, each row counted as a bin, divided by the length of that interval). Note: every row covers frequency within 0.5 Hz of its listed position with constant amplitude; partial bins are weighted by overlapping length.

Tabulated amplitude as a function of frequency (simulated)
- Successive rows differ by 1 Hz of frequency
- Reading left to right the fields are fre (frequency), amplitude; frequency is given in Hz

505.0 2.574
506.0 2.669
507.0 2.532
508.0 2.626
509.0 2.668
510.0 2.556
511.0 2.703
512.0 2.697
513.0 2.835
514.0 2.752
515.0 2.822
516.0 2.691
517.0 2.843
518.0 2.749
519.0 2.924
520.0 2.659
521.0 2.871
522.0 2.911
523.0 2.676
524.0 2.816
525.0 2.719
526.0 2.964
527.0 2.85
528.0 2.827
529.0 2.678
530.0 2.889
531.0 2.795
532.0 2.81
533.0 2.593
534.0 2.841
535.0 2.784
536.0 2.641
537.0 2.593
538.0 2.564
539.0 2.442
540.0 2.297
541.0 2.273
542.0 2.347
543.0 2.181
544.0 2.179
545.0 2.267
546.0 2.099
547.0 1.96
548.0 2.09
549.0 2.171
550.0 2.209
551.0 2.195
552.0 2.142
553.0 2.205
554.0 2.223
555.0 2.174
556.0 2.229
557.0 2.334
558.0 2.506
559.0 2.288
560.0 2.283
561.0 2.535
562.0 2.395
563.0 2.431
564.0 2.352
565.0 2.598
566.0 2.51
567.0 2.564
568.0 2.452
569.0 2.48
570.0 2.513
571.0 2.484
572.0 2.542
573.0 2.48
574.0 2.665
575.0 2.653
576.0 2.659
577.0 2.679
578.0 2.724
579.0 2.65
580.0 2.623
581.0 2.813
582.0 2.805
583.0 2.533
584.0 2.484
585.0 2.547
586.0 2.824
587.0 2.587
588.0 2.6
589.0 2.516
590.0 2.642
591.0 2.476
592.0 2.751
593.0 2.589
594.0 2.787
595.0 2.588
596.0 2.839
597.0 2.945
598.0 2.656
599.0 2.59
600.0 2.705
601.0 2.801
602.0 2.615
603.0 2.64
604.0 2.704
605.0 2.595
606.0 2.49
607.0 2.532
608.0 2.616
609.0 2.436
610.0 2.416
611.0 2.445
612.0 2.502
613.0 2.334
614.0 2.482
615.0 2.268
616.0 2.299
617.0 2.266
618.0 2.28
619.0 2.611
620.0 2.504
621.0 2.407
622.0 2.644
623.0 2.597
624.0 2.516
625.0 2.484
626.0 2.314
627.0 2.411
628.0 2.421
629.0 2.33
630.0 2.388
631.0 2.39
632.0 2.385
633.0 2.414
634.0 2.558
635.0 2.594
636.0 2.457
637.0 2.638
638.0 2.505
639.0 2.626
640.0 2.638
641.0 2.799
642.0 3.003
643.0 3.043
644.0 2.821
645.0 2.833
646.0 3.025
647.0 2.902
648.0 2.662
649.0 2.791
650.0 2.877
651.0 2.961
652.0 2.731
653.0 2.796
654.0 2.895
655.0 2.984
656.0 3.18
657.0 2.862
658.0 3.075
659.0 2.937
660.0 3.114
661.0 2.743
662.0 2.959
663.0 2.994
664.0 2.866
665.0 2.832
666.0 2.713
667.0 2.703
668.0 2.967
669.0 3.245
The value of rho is 5.2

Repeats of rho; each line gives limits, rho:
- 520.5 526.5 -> 8.0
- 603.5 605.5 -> 7.0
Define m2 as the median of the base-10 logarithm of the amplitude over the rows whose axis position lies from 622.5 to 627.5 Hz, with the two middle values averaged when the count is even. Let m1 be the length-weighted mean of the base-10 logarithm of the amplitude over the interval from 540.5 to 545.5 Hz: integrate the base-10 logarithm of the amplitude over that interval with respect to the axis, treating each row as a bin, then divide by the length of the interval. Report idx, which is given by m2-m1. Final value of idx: 0.04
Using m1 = 0.3519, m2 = 0.395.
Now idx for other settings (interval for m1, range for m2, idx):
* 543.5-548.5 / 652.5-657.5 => 0.14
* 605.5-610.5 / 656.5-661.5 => 0.07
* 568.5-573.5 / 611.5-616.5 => -0.03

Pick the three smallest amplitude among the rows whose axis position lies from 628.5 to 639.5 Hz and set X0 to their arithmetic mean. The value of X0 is 2.37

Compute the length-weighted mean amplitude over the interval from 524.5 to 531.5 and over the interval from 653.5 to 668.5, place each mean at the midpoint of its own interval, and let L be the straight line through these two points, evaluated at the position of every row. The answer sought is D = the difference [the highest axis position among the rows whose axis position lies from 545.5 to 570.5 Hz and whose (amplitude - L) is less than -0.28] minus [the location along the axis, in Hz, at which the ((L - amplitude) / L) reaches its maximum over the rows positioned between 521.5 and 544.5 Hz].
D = 26 Hz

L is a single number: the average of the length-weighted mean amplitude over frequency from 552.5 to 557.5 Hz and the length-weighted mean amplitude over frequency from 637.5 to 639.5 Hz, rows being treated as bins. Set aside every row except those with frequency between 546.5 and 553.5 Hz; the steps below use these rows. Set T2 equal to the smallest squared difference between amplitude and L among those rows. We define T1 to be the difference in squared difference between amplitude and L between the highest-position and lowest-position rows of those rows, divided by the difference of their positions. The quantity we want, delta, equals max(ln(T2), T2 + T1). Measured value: 0.010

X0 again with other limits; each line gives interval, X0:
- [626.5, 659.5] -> 2.37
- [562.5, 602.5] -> 2.41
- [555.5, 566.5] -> 2.27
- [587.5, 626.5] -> 2.27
